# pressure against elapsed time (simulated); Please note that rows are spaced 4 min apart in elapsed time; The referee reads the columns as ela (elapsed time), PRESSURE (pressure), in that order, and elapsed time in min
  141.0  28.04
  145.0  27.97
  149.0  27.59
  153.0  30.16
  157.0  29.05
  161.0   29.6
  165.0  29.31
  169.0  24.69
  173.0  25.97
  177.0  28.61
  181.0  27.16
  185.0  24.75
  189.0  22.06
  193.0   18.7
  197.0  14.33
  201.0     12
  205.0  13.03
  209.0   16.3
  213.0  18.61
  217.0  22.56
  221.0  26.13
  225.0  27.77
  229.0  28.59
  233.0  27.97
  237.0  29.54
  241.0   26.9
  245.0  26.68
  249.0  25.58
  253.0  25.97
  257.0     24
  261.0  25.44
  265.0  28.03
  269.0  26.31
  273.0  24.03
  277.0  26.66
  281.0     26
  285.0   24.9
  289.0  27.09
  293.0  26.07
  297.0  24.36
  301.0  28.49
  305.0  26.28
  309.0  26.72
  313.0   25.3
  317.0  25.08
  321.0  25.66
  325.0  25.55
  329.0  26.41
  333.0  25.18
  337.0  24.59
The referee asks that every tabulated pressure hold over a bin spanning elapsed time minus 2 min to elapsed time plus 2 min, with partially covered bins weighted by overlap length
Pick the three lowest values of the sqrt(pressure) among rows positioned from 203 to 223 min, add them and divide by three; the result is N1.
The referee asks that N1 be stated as 3.99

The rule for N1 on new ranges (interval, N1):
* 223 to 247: 5.21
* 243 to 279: 4.95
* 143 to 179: 5.11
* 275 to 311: 5.01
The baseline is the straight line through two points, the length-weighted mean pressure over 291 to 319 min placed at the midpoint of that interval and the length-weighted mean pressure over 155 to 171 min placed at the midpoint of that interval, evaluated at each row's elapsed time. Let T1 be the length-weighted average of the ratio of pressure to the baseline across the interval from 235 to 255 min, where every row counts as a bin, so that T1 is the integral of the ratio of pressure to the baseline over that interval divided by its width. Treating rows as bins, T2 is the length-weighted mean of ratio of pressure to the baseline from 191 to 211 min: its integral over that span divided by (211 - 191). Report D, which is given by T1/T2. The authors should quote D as 1.9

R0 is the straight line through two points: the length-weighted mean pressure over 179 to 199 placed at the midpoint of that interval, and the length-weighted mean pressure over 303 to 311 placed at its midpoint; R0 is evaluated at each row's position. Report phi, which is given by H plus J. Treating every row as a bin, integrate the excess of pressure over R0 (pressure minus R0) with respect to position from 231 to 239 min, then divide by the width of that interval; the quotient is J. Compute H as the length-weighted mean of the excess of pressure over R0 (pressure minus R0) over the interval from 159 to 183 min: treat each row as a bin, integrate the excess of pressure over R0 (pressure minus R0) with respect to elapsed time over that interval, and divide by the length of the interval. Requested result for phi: 12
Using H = 7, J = 5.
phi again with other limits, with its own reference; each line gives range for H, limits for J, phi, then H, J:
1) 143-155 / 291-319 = 9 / 9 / 0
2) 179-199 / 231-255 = 3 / 0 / 3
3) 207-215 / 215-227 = -2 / -5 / 3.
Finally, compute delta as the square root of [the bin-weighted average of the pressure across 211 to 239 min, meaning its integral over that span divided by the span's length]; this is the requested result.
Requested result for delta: 5.09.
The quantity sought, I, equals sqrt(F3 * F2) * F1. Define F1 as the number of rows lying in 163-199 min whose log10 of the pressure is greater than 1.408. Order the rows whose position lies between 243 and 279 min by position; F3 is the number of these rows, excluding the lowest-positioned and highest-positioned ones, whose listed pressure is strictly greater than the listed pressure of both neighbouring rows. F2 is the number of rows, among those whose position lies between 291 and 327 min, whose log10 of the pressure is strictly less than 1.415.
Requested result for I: 13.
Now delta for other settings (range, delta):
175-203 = 4.59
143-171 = 5.32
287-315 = 5.13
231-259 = 5.16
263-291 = 5.11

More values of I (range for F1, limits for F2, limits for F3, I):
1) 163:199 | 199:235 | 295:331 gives 15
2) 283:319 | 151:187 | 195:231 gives 0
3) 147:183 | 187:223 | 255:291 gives 32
